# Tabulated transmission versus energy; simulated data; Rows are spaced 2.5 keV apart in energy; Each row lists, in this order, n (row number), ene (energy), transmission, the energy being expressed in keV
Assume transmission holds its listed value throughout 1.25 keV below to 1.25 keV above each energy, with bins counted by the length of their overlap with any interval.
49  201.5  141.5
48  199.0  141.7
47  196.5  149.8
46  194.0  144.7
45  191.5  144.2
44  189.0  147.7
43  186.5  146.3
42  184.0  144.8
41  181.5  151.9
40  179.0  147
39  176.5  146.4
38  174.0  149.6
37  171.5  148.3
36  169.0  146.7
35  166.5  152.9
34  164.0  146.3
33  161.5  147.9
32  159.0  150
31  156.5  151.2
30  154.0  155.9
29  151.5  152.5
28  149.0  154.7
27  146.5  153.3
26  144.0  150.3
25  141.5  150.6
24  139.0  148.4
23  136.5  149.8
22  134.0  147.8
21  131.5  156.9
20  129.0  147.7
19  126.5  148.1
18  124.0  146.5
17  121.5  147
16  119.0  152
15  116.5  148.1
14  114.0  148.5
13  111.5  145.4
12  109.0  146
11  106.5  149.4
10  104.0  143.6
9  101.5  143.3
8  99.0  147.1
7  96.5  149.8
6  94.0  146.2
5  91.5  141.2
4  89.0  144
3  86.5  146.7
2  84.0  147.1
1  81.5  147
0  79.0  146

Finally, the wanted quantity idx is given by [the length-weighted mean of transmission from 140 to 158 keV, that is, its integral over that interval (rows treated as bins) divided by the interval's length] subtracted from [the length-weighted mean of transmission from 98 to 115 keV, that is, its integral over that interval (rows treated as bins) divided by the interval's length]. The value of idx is -6.4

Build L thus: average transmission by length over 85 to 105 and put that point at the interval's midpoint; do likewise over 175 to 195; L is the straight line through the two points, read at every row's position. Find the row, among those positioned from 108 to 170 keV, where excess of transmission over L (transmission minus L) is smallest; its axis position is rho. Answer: 111.5 keV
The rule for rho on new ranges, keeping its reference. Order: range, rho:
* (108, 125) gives 111.5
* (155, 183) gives 176.5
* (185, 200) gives 199.0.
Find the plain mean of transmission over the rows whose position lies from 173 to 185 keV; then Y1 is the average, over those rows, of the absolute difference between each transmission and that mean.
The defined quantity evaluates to 2.25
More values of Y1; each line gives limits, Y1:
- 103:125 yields 1.88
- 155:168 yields 2.05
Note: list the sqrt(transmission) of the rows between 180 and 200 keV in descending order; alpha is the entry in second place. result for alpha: 12.2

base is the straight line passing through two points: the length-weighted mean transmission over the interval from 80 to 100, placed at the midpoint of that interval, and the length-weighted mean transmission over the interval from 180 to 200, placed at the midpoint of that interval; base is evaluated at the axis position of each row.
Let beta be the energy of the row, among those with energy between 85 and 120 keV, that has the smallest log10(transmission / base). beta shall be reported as 91.5 keV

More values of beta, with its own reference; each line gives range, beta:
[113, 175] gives 164.0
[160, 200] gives 199.0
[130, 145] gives 134.0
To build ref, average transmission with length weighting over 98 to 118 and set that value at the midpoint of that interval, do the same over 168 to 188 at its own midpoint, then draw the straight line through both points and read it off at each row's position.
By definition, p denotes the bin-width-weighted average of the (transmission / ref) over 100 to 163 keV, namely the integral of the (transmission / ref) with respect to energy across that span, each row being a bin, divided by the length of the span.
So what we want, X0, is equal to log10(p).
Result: 0.007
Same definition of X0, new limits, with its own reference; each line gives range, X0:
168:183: 0.002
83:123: 0.001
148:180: 0.007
